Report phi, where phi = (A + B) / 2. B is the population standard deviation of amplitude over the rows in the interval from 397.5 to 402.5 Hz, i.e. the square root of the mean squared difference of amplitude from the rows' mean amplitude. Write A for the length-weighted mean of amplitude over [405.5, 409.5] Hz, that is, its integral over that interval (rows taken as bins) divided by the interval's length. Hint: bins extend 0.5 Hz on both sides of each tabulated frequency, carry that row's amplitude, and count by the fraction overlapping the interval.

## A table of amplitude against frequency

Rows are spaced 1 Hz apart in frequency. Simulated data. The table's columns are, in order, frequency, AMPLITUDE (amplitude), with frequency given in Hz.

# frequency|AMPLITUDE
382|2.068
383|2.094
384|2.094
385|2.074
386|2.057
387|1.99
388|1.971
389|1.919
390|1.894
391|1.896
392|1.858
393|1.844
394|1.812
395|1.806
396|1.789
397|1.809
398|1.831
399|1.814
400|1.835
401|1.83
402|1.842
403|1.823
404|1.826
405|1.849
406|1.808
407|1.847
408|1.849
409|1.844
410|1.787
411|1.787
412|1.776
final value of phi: 0.923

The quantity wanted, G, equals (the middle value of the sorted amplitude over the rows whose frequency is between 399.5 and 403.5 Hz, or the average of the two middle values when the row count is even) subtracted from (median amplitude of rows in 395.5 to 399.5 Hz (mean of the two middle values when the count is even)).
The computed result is -0.021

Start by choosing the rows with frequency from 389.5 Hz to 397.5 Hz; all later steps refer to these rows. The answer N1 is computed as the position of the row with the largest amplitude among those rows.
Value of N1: 391 Hz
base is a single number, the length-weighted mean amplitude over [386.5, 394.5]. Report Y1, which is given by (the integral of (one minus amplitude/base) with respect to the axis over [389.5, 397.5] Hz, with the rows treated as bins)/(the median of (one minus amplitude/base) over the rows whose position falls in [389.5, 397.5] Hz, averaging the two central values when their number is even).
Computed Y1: 6.8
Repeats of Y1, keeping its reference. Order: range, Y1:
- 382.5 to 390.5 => 7.2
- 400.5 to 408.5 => 8.2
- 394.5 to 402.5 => 8.3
